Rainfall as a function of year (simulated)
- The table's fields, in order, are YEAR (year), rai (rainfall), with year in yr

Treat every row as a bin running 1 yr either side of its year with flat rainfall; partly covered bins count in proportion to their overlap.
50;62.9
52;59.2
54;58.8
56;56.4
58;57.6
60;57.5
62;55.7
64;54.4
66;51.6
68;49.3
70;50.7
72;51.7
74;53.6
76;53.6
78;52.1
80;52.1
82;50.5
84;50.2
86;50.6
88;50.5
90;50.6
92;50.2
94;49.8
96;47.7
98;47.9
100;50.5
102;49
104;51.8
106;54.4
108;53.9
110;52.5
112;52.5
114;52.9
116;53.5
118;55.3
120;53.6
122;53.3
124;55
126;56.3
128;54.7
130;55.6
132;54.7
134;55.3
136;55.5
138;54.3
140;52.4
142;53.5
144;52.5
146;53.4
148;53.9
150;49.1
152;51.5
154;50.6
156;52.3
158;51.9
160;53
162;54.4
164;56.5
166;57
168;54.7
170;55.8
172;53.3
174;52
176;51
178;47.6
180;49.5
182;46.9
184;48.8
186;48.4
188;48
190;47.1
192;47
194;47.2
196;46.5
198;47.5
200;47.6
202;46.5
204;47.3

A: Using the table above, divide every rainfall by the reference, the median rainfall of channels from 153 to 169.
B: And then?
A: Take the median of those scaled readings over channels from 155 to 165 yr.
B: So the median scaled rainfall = 0.99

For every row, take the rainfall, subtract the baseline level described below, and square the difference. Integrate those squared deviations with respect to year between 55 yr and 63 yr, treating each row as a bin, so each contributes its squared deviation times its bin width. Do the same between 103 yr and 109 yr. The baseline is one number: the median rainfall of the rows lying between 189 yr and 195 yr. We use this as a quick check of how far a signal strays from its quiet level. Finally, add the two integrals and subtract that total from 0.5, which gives -1000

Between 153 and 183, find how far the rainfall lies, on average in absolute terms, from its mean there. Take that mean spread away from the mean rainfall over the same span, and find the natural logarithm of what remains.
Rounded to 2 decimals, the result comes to 3.91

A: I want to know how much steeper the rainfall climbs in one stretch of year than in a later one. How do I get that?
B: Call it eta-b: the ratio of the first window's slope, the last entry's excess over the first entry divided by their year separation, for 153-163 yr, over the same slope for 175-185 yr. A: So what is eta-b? -1.7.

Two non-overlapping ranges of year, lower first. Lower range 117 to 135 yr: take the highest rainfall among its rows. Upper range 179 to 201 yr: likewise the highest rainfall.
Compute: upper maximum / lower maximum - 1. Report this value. -0.12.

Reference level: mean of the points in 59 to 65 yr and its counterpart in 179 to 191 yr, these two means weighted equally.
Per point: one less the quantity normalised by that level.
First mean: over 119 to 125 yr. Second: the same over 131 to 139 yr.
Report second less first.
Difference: -0.02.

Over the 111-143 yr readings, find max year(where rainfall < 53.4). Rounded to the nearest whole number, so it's 140 yr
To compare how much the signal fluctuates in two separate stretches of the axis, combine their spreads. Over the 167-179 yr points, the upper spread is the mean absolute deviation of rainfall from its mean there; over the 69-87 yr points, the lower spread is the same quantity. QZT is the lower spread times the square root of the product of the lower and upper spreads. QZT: 1.6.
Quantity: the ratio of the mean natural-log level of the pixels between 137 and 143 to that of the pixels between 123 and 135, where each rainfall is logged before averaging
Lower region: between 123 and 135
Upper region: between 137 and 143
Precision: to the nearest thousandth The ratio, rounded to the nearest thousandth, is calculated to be 0.991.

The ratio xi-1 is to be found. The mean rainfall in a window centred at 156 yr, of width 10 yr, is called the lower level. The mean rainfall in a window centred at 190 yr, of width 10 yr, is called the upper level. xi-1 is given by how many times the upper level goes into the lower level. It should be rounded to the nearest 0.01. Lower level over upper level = 1.09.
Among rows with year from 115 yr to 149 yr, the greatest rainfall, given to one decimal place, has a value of 56.3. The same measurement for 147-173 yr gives 57.0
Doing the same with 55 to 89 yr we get 57.6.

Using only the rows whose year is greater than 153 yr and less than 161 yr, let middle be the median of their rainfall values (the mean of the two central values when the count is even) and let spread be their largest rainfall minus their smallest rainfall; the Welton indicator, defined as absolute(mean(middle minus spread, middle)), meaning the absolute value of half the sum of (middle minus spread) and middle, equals 50.9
